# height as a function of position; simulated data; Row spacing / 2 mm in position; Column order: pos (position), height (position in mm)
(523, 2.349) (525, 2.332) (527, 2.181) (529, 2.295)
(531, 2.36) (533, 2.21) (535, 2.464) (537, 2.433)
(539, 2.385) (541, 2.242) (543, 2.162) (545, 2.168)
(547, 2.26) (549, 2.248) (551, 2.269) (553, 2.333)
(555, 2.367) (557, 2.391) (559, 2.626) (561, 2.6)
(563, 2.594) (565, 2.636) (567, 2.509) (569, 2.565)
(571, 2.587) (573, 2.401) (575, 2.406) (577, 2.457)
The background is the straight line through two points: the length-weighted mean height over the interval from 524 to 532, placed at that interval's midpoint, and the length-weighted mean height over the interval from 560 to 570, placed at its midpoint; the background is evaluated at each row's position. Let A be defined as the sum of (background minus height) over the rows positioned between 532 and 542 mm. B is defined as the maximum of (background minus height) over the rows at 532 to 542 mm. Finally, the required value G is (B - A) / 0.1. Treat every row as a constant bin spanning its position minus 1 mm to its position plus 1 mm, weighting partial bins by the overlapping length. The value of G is 0.7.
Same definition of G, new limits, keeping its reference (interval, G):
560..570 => 0.9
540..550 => -7.9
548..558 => -6.2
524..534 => 0.0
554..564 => 0.4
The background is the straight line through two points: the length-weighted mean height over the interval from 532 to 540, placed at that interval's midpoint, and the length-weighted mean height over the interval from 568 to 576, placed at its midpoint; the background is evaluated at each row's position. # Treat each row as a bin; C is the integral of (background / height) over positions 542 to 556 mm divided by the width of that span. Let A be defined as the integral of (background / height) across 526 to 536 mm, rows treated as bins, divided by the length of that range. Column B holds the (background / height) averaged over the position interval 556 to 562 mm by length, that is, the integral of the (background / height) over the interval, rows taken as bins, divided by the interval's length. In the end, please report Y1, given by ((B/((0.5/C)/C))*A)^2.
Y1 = 5.2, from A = 1.03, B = 0.97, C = 1.07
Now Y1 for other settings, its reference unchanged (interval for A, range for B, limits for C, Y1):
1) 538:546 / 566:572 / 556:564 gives 3.7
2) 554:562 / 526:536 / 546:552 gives 5.3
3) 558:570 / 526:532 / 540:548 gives 5.4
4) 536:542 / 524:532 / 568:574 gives 4.1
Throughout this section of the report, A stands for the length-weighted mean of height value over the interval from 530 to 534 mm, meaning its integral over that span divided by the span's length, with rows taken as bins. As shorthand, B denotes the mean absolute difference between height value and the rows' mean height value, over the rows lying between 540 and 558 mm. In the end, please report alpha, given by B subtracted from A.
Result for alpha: 2.22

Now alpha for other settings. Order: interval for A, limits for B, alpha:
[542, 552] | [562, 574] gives 2.16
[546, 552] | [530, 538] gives 2.18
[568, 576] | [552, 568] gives 2.38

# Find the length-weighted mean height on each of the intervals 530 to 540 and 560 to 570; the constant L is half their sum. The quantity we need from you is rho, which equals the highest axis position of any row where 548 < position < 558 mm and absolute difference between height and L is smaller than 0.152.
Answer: 557 mm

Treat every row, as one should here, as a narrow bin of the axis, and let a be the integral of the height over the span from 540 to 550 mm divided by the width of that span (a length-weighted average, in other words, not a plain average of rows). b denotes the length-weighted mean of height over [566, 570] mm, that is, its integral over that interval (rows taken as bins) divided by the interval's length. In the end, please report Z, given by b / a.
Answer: 1.14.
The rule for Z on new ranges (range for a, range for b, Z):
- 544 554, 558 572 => 1.15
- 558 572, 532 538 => 0.92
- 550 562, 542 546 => 0.89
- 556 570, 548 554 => 0.89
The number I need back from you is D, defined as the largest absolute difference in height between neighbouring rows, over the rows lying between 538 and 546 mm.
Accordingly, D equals 0.14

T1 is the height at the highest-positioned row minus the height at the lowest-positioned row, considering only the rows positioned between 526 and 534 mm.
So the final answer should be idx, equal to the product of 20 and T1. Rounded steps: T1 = 0.03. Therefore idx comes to 1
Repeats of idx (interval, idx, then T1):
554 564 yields 5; 0.23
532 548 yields 1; 0.05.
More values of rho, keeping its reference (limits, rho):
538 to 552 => 539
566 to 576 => 575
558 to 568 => 567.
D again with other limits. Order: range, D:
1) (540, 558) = 0.09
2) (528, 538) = 0.25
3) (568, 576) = 0.19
